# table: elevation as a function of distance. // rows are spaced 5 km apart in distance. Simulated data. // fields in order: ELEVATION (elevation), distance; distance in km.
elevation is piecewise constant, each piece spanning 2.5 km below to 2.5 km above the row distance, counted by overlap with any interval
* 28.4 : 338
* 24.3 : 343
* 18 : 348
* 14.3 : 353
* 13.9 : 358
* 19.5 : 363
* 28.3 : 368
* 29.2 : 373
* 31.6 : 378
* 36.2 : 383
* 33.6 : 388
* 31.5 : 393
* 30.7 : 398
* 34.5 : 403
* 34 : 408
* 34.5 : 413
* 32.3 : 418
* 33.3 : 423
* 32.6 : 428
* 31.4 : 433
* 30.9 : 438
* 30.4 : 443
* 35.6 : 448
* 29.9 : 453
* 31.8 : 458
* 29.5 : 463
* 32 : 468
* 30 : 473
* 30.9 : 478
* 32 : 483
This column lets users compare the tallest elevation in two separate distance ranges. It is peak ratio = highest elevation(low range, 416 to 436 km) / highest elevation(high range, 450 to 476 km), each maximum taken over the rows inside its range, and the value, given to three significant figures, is 1.04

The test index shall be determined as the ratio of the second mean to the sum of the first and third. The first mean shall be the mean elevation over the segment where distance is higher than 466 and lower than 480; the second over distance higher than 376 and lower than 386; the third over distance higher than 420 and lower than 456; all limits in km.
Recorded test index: 0.54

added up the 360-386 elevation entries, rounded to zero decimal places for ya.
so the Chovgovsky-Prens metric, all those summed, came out 145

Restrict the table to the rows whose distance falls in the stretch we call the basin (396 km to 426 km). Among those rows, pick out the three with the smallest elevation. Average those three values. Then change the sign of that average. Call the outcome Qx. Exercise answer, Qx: -32.1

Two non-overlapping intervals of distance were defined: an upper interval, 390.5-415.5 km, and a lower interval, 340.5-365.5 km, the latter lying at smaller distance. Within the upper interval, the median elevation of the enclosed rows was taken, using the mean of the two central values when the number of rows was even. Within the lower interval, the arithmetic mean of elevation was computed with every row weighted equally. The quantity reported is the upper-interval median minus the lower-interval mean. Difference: 16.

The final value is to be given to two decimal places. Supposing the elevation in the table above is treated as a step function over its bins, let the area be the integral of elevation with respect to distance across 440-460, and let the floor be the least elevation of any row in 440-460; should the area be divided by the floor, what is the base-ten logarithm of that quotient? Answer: 1.33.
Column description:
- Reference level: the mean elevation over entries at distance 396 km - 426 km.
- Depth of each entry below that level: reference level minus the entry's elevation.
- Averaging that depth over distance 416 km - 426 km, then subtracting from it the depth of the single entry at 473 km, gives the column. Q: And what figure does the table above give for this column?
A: -2.8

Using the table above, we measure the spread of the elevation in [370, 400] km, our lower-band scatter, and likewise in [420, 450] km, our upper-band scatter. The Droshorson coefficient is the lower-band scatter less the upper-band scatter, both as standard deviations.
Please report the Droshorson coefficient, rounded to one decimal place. 0.5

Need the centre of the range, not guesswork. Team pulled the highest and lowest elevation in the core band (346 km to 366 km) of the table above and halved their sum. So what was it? 16.7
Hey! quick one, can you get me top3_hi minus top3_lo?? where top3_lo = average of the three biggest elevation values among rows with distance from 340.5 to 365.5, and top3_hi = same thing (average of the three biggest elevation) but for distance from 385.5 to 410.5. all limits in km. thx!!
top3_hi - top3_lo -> 13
